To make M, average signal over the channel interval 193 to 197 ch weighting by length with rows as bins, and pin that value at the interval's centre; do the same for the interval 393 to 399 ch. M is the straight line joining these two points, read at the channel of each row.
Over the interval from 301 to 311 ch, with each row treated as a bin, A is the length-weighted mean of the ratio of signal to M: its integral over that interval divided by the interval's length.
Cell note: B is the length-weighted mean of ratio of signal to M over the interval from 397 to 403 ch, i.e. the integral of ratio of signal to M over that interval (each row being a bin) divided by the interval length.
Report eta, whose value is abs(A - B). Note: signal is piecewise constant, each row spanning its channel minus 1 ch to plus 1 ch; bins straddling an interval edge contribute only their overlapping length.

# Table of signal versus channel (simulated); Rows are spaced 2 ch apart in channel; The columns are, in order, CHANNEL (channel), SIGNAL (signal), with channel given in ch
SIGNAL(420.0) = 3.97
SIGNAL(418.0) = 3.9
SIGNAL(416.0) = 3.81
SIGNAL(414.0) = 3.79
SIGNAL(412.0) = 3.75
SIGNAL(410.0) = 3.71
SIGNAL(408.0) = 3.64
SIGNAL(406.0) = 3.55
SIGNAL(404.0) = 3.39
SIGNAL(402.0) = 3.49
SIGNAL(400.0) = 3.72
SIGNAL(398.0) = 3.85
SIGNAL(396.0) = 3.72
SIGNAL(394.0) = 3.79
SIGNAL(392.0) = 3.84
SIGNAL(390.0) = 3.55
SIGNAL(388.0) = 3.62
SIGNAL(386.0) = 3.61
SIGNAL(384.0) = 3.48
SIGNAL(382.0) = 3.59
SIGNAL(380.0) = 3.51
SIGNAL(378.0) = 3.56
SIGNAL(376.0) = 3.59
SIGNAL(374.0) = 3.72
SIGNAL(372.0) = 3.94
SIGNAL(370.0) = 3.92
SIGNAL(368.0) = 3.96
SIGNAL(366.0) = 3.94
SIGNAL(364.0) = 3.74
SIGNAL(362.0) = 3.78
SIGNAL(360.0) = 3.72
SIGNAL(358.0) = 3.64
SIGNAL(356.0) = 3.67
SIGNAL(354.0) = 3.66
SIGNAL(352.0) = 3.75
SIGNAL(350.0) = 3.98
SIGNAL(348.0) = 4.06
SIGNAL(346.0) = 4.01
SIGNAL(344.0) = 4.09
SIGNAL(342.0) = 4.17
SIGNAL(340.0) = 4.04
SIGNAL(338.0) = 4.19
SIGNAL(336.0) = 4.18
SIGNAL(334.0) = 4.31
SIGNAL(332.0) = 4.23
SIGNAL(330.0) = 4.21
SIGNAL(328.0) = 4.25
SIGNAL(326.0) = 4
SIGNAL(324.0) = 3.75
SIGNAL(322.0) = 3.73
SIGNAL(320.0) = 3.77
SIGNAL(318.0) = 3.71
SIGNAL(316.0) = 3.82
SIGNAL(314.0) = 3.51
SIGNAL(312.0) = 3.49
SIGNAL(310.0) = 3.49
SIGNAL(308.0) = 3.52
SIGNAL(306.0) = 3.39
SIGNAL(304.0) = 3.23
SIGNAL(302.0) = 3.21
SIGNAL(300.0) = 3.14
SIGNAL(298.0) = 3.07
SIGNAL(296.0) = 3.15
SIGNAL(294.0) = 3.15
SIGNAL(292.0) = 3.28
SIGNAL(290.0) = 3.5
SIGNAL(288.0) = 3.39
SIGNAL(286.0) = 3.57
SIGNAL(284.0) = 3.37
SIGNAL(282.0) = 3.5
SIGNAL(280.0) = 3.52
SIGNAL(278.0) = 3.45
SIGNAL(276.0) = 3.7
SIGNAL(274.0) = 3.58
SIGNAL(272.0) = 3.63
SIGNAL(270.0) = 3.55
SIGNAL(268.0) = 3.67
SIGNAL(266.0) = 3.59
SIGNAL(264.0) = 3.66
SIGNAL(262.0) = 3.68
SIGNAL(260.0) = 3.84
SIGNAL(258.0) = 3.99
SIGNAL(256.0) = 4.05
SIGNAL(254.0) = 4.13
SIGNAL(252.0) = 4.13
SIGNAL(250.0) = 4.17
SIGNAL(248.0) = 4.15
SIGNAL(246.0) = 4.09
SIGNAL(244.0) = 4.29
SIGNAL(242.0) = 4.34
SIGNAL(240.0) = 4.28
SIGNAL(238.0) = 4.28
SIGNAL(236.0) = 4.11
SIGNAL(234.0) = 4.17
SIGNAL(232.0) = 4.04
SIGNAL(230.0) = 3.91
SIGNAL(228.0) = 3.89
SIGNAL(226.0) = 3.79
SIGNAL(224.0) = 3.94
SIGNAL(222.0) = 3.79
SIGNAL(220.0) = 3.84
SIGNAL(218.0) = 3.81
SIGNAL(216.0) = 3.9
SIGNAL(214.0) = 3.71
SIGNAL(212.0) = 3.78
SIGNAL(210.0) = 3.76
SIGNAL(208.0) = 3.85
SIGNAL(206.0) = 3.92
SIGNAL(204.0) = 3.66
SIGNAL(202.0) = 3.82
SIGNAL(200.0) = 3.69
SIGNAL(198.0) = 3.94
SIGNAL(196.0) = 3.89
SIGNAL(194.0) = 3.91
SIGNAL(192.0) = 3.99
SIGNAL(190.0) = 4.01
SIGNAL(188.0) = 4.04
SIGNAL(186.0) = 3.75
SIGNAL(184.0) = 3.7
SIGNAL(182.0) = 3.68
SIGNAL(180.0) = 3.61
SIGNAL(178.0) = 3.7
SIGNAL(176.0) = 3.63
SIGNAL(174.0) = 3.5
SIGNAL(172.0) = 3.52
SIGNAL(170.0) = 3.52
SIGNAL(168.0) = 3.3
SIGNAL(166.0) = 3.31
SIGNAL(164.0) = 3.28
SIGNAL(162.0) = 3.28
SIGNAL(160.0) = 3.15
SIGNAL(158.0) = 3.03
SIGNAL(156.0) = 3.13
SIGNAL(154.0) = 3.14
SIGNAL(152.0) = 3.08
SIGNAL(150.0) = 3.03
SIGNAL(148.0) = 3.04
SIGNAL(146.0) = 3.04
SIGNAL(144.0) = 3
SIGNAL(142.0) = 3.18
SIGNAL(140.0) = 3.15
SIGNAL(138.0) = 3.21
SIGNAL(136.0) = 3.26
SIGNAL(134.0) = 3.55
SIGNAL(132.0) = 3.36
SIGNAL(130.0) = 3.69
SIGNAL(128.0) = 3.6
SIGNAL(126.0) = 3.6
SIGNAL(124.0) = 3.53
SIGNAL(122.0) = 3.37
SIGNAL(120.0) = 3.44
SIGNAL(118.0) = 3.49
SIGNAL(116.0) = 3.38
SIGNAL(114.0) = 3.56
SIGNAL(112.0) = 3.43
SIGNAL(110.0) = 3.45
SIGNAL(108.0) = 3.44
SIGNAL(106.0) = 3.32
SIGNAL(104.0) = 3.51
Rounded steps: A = 0.88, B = 0.97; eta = 0.10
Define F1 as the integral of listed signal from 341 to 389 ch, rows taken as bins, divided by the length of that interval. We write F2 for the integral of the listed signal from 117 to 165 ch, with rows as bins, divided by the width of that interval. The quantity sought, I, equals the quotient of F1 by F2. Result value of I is 1.15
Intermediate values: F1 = 3.78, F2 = 3.28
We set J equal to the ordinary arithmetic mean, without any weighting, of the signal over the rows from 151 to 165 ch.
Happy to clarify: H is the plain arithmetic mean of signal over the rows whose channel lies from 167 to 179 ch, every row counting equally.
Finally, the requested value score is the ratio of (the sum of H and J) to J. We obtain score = 2.12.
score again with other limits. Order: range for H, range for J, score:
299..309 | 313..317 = 1.90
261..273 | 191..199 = 1.92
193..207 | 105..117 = 2.12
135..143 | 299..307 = 1.99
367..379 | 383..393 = 2.04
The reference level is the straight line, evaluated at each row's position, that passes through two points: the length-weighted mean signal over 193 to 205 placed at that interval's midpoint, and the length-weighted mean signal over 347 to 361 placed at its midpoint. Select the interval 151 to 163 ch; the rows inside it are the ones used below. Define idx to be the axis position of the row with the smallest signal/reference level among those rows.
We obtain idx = 158.0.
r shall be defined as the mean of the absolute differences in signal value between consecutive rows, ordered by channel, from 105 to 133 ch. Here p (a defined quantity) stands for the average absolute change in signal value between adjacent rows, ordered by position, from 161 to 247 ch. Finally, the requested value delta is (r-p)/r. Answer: 0.12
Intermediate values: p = 0.091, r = 0.103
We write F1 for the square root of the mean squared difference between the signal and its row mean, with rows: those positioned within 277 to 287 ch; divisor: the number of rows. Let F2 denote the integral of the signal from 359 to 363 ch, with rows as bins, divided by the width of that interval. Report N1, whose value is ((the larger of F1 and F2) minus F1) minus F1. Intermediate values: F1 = 0.068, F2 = 3.75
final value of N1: 3.61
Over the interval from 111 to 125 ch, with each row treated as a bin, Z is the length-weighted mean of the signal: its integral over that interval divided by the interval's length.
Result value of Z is 3.46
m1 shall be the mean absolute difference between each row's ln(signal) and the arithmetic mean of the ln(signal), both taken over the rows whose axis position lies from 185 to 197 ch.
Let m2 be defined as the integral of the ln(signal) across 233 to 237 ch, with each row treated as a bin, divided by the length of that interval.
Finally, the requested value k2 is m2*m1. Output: 0.030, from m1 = 0.021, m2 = 1.42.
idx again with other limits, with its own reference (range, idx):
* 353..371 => 358.0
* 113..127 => 122.0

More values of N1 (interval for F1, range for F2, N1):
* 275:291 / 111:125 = 3.26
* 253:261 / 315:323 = 3.55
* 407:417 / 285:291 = 3.37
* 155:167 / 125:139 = 3.27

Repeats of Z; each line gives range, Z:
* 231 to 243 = 4.20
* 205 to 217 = 3.82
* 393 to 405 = 3.66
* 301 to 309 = 3.34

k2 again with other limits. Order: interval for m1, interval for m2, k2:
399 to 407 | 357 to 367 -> 0.036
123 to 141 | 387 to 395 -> 0.066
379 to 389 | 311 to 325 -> 0.020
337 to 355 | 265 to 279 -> 0.043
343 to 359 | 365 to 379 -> 0.061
